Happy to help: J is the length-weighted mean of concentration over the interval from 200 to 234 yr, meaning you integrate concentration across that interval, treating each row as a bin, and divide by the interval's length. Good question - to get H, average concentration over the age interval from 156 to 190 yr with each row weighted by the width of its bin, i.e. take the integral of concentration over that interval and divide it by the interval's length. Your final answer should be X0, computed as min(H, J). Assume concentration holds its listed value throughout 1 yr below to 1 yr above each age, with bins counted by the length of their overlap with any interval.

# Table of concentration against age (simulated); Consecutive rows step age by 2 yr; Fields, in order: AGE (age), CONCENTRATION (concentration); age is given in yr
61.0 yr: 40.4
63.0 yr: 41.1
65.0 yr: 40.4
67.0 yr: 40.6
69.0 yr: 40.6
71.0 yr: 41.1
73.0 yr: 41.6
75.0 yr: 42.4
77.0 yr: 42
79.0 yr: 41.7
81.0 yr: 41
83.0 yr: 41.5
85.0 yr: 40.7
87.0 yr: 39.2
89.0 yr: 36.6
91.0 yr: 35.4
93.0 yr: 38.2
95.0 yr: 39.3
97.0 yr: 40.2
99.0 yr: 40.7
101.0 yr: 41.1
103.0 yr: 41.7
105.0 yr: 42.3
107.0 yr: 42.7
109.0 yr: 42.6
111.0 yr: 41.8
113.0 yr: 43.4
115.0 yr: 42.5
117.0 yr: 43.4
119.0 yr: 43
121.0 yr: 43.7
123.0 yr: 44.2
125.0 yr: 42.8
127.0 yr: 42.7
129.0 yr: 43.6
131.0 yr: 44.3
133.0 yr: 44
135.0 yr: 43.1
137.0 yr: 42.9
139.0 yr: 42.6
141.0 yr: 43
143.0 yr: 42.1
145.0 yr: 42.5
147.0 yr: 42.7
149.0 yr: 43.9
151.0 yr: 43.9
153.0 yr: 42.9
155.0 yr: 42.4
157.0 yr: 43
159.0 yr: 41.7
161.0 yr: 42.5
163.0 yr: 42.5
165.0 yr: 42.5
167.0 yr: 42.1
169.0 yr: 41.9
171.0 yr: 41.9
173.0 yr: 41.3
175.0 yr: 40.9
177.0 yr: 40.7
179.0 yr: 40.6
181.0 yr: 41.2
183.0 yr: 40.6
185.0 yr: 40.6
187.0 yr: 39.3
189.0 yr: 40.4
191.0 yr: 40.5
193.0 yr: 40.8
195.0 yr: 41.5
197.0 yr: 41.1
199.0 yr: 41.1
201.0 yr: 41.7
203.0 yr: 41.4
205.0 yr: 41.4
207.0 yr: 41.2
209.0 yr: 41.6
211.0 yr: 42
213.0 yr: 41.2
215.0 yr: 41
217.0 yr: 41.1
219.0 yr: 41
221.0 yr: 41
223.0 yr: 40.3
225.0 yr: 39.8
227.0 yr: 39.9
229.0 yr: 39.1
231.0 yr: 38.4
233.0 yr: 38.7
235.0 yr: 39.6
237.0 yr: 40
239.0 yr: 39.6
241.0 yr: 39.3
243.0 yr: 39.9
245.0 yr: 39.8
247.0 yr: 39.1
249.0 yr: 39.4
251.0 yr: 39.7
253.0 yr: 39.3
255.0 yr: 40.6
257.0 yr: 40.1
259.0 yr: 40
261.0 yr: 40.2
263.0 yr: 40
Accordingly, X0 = 40.6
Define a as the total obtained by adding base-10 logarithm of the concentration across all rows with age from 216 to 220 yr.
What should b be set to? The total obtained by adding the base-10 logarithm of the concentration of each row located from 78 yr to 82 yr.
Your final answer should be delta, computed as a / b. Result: 0.998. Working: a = 3.227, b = 3.233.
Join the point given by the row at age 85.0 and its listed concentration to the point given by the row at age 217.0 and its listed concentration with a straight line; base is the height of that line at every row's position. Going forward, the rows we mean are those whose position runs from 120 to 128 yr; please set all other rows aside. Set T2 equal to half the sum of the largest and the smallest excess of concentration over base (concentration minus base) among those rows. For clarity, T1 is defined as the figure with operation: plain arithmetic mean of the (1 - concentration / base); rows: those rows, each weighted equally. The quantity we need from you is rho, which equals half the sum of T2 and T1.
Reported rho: 1.3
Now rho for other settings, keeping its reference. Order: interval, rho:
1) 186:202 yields -0.3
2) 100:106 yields 0.5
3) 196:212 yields 0.2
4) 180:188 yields -0.4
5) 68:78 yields 0.4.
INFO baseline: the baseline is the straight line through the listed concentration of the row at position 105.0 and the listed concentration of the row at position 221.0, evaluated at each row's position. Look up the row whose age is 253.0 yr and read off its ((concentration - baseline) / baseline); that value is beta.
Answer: -0.03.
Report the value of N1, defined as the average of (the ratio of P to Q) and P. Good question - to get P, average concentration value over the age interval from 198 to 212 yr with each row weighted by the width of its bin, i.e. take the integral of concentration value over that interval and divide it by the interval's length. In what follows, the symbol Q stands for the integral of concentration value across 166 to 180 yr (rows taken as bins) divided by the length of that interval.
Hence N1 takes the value 21.2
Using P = 41.5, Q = 41.3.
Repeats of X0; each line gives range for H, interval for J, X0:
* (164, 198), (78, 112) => 40.4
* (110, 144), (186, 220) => 41.1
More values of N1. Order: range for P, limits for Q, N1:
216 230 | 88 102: 20.7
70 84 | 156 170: 21.3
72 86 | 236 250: 21.3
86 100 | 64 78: 19.7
